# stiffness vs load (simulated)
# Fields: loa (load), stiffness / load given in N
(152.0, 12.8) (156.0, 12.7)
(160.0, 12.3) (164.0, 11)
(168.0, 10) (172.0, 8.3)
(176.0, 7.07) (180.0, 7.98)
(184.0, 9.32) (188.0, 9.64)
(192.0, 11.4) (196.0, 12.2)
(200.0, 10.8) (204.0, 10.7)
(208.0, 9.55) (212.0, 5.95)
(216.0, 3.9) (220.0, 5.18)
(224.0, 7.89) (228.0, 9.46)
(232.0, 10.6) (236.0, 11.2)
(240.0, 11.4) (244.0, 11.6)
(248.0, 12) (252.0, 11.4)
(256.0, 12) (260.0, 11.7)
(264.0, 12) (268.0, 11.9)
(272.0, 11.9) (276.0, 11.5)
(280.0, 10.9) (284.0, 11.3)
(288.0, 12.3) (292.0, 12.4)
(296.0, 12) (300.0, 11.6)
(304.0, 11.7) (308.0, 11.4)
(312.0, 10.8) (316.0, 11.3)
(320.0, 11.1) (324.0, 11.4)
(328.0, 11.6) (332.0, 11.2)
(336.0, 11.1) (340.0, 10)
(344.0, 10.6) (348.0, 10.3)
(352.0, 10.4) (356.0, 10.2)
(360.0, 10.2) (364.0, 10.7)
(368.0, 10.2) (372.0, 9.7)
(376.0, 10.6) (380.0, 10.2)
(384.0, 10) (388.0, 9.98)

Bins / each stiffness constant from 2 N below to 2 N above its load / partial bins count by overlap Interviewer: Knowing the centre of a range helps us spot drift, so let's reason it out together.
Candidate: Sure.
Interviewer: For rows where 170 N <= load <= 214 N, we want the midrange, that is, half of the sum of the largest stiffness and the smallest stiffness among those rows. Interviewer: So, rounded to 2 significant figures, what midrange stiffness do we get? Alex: 9.1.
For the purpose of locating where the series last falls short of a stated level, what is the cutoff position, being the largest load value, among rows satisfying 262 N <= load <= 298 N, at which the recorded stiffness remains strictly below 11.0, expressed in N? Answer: 280.0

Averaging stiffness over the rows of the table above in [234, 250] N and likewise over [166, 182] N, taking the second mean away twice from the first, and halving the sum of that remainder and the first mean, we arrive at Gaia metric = 3.2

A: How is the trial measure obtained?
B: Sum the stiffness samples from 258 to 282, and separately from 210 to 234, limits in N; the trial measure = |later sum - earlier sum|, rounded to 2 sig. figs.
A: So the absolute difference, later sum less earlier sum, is 27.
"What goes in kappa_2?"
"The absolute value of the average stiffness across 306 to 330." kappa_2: 11.3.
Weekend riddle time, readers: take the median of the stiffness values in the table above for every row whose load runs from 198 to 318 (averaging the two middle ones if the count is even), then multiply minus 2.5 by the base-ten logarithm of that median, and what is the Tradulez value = -2.64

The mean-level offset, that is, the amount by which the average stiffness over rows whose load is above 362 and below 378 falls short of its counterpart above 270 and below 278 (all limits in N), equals 1.4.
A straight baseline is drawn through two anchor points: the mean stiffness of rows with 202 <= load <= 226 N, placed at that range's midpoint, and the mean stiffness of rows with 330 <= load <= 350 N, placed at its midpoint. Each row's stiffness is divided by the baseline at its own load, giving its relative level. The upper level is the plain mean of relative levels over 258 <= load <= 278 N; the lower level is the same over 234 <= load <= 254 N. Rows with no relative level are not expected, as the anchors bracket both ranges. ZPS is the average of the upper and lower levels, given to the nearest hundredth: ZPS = 1.40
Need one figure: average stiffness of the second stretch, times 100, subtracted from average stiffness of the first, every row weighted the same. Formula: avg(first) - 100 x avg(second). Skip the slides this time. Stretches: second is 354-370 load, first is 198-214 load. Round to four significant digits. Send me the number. -1023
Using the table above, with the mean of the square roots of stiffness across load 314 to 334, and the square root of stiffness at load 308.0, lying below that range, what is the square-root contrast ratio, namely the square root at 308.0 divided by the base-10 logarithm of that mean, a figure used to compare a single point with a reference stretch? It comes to 6.4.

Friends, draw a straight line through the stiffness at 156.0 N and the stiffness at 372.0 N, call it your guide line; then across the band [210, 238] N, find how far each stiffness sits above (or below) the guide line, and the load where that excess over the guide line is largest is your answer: 236.0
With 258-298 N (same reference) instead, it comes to 292.0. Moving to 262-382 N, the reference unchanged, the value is 292.0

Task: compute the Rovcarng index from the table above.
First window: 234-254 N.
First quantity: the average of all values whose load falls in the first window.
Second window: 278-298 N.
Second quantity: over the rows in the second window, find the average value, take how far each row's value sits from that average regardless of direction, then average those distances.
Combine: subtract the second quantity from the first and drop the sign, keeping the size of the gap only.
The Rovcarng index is 11.0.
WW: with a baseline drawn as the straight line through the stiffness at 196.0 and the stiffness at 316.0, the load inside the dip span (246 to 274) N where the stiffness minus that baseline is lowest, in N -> 252.0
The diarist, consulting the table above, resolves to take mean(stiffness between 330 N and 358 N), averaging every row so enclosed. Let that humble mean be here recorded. 10.54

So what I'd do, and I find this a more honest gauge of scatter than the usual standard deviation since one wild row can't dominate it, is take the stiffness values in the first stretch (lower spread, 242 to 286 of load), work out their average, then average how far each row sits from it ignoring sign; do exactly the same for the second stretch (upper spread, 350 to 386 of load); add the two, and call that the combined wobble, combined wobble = 0.5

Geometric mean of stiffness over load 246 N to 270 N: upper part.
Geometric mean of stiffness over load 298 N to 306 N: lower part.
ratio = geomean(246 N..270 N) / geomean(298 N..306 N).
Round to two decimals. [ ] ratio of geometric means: 1.02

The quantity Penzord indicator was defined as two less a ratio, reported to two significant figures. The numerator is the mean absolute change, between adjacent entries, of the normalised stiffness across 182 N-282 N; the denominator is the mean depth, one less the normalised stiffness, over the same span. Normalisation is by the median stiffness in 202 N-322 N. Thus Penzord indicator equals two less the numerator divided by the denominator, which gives 1.2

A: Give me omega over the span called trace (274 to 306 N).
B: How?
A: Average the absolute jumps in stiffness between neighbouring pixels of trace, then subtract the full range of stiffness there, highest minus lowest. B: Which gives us -1.1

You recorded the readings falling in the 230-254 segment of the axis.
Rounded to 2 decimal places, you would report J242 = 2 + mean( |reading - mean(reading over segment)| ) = 2.31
